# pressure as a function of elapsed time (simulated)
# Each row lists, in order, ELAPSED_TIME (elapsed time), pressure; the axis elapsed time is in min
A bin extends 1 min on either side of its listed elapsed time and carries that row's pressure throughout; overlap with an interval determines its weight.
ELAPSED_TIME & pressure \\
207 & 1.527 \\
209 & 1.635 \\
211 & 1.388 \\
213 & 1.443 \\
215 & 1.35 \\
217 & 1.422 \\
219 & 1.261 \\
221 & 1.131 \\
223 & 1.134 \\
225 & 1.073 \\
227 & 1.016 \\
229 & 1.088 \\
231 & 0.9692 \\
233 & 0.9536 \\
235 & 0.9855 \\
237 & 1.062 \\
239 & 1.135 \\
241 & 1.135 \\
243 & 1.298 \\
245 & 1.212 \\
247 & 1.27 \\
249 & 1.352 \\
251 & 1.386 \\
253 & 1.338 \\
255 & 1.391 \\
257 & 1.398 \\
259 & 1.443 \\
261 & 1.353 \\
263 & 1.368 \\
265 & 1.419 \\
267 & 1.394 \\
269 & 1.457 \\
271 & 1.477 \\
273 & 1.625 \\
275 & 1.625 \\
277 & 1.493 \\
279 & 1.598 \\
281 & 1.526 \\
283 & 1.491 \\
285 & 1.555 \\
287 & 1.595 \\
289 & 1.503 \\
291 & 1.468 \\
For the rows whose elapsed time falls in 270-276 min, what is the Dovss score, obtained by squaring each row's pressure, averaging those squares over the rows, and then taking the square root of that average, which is 1.6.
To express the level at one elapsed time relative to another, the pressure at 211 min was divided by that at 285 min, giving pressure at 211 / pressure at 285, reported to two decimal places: 0.89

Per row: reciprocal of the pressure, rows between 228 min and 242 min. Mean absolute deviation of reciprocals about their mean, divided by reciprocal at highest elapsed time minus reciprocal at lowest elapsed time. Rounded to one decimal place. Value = -1.6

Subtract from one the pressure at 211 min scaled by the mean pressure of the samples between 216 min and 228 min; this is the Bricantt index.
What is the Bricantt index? -0.18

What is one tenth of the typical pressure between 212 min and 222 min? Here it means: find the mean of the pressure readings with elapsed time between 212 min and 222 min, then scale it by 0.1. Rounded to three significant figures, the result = 0.132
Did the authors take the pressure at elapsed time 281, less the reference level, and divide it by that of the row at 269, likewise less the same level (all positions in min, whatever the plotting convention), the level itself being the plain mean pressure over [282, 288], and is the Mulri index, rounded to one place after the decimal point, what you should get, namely 0.2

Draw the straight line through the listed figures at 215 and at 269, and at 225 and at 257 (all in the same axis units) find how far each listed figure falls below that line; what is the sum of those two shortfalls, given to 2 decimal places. 0.33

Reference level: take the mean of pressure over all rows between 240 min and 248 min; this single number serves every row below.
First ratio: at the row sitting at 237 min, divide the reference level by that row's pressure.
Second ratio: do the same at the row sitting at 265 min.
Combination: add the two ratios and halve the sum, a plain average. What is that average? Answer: 1.01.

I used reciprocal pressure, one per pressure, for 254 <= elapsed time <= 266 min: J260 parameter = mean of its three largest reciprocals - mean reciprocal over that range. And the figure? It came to 0.01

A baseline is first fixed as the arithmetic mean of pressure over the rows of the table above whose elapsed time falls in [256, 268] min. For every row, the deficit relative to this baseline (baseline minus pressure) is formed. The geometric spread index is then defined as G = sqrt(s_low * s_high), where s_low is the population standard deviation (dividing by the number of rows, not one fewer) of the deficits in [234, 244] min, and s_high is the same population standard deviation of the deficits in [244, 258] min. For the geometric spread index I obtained 0.082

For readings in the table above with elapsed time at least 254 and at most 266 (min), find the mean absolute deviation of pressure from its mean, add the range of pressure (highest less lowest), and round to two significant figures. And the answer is 0.11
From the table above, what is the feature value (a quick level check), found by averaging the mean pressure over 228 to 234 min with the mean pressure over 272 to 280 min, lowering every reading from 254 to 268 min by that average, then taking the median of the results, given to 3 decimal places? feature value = 0.100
